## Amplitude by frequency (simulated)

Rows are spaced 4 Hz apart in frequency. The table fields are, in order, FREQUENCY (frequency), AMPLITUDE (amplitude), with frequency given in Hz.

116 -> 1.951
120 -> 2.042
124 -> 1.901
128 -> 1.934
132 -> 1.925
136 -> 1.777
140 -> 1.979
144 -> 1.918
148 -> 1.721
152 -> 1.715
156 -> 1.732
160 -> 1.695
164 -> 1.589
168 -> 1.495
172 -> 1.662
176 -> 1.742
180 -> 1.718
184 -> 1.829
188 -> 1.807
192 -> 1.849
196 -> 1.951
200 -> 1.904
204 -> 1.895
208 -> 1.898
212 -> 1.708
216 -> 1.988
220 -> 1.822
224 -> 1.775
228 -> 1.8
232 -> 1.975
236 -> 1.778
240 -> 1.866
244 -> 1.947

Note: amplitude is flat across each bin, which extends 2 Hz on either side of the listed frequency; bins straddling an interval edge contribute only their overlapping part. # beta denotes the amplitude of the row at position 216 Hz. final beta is 1.988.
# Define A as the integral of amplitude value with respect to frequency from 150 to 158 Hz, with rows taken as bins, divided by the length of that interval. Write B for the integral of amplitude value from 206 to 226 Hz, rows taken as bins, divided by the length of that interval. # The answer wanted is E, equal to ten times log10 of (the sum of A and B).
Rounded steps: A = 1.72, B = 1.84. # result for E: 5.52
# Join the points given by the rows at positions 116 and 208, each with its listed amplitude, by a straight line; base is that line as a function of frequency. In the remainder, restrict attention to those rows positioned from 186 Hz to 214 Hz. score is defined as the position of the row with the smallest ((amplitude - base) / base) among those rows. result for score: 212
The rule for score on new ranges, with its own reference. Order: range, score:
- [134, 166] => 164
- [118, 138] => 136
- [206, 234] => 212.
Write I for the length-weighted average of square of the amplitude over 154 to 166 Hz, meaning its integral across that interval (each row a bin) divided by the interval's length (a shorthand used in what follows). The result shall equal 2.80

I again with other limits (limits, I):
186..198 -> 3.50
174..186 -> 3.11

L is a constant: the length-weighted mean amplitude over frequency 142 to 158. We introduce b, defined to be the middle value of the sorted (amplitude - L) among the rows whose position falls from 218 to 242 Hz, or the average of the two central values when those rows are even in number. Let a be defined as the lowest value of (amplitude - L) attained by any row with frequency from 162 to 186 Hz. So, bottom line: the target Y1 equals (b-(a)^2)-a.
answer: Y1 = 0.24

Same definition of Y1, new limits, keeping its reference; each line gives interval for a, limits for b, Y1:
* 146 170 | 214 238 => 0.24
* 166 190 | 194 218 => 0.33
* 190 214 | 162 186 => -0.02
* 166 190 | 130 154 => 0.28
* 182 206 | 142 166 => -0.09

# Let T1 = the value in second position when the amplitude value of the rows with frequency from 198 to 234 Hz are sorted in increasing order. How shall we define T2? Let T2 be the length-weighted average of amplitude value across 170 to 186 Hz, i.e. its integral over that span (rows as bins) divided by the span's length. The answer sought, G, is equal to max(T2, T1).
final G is 1.775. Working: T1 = 1.775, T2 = 1.74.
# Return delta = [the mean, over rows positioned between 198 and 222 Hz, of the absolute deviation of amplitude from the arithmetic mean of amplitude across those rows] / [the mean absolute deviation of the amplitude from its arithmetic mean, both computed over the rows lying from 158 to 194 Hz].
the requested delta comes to 0.79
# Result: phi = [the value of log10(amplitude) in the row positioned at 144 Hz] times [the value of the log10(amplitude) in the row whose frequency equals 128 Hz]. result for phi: 0.081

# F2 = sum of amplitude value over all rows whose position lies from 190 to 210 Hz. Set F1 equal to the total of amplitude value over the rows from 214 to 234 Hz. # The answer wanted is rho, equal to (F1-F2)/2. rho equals -0.07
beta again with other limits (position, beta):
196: 1.951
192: 1.849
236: 1.778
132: 1.925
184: 1.829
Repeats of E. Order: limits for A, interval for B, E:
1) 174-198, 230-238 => 5.67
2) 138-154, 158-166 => 5.41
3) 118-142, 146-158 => 5.62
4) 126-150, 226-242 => 5.72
